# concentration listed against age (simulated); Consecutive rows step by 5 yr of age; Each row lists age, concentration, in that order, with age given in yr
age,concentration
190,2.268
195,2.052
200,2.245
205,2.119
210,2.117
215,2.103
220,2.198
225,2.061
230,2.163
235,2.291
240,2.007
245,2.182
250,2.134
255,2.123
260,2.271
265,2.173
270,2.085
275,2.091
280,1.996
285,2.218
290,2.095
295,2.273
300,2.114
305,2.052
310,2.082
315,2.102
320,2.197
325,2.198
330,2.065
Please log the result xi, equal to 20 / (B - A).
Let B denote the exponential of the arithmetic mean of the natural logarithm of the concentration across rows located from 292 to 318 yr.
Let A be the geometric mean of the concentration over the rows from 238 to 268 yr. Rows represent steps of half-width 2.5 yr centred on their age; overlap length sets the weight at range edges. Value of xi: -847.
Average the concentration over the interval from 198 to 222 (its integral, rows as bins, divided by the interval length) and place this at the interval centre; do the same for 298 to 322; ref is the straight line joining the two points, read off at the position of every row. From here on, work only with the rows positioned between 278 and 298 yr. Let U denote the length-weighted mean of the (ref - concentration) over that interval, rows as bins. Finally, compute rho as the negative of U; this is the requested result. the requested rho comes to 0.031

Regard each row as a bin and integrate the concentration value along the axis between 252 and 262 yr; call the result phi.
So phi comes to 21.9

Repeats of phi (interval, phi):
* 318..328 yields 21.9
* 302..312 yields 20.7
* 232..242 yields 21.6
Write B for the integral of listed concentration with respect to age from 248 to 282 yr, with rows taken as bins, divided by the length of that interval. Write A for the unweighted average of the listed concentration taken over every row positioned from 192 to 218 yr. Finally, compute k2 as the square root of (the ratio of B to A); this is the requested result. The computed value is 1.00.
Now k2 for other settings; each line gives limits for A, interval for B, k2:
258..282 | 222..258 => 1.00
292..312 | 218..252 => 1.00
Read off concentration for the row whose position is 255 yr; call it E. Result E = 2.123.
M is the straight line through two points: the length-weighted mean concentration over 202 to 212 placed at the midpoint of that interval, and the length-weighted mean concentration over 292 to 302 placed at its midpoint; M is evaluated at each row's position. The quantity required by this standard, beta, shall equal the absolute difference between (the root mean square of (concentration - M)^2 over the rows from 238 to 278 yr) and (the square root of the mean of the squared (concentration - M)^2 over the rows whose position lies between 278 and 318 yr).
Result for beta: 0.0071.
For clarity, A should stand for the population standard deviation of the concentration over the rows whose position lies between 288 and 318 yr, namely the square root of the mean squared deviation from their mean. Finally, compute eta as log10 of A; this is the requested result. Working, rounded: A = 0.071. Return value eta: -1.15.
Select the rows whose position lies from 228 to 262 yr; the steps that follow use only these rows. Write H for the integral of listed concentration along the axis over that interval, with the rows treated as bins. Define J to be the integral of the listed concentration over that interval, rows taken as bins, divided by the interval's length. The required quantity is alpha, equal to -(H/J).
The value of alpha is -34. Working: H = 74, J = 2.17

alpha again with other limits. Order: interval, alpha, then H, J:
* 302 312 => -10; 21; 2.07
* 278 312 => -34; 72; 2.12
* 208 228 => -20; 42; 2.12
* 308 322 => -14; 30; 2.13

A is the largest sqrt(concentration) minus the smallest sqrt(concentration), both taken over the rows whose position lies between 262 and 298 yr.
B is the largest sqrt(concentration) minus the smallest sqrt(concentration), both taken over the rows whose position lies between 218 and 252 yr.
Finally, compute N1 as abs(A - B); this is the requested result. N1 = 0.002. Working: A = 0.095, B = 0.097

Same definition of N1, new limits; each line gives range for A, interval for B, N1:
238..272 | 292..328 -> 0.015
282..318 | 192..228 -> 0.009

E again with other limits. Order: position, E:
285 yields 2.218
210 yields 2.117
